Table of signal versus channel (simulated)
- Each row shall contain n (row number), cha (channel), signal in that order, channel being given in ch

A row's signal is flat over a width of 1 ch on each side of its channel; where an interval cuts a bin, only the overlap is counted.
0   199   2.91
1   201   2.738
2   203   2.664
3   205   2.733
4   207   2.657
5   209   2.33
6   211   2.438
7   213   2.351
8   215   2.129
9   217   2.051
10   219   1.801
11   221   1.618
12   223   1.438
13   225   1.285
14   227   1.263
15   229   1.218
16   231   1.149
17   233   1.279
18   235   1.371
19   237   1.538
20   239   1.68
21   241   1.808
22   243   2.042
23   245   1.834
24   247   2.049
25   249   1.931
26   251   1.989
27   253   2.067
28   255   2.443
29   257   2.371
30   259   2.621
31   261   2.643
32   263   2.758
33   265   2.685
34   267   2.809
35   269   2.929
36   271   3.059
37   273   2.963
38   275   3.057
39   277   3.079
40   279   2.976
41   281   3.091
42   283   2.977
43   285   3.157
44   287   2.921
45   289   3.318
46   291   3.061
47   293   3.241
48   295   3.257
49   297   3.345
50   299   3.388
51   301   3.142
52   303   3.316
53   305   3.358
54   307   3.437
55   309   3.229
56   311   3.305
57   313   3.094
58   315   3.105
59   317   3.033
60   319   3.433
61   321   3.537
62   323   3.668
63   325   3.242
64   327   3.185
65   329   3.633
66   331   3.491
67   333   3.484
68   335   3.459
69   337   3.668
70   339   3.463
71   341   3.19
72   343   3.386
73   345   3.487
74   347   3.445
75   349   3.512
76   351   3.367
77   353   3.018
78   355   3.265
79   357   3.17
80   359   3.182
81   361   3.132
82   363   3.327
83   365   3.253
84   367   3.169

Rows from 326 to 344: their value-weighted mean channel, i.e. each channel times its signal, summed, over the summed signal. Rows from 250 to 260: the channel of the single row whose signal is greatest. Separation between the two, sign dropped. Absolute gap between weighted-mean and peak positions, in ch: 76.0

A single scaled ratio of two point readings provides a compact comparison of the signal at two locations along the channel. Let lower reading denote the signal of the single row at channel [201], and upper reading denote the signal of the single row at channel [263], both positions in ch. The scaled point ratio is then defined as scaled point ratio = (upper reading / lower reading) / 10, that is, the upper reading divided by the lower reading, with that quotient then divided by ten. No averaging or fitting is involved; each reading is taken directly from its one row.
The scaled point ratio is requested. 0.10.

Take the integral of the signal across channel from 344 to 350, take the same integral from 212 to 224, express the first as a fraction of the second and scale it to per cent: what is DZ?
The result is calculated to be 92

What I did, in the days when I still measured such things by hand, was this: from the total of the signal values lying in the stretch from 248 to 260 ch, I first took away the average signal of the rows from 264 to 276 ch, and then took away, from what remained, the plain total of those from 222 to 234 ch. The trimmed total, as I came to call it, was 3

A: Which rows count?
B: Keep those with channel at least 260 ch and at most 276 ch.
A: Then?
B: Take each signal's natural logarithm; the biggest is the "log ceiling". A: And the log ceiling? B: 1.12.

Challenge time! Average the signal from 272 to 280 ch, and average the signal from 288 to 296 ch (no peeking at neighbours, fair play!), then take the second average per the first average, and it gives 1.1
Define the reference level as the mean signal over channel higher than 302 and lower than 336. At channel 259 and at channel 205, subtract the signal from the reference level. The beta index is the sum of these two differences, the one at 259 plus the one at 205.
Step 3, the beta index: 1.4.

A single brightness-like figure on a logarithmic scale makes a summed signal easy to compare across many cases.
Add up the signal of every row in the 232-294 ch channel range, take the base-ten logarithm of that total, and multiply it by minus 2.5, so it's -4.7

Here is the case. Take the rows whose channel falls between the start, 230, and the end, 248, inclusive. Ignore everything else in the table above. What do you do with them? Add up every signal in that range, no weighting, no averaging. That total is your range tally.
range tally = 15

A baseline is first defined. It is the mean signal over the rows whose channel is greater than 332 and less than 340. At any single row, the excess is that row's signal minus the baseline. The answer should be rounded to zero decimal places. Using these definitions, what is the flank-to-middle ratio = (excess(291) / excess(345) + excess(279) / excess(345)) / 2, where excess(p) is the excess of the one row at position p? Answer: 16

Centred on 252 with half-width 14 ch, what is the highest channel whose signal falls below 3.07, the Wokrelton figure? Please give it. 265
